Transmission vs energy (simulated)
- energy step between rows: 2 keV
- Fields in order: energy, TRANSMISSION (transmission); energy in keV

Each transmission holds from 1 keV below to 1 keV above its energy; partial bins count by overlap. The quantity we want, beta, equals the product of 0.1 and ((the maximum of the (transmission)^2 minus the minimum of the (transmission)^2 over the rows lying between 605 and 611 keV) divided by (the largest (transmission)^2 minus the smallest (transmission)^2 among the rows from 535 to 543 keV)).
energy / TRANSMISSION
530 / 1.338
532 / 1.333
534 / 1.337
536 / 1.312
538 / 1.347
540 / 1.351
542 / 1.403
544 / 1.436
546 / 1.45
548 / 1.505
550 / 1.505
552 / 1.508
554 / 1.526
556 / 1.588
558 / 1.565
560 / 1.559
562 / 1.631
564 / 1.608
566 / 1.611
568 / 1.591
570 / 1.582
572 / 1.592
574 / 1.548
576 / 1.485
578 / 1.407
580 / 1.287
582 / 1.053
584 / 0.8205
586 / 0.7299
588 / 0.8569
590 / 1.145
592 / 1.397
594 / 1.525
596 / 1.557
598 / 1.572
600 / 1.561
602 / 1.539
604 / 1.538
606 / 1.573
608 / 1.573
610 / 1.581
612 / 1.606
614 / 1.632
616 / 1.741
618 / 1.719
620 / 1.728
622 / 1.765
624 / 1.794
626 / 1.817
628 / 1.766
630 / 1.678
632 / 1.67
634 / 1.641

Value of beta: 0.010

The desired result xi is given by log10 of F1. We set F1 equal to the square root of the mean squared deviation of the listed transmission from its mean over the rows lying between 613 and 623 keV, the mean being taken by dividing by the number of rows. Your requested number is -1.3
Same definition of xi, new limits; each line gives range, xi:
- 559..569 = -1.6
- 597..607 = -1.8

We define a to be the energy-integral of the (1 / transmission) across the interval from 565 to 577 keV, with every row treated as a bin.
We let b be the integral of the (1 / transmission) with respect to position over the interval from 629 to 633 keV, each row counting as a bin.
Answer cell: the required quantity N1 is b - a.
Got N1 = -5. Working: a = 7.7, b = 2.4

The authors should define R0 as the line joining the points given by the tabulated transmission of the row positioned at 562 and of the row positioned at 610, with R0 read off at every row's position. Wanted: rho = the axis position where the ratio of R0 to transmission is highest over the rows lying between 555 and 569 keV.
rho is 560 keV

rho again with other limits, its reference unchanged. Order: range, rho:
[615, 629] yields 618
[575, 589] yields 586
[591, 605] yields 592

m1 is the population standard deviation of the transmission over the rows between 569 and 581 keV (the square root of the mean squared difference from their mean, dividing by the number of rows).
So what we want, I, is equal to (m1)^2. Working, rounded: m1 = 0.11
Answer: 0.012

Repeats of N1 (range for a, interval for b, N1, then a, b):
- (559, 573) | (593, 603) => -2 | 8.8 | 6.4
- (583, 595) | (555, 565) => -6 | 12.0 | 6.3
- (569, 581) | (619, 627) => -4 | 8.1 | 4.5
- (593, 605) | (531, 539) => -2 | 7.7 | 6.0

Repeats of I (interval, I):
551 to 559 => 0.001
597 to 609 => 0.000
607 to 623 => 0.005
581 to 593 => 0.051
